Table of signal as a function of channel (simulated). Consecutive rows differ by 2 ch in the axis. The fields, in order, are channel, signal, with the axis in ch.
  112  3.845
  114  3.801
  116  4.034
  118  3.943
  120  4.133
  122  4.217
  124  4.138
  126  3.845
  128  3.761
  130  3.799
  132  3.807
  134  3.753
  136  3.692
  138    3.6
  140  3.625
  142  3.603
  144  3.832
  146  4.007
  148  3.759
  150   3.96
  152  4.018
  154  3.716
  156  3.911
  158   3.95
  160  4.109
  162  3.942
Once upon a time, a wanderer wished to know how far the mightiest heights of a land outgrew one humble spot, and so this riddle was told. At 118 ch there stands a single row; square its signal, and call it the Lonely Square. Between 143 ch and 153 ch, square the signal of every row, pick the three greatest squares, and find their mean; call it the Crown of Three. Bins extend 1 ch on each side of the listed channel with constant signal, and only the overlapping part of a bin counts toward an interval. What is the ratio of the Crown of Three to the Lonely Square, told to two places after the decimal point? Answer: 1.03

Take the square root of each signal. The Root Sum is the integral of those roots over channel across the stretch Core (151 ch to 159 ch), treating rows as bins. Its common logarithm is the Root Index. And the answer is 1.2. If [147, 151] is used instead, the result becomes 0.9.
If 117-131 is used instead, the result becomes 1.4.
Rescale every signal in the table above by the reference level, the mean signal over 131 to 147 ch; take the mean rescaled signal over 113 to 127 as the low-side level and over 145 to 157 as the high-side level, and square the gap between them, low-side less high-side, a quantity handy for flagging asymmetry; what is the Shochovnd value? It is 0.0010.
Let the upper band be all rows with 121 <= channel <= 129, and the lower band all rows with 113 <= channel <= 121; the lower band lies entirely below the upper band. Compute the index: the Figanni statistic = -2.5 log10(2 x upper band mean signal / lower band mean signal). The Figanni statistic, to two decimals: -0.76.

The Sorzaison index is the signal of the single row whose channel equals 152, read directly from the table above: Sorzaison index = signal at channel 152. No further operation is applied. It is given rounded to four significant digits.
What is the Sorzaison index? 4.018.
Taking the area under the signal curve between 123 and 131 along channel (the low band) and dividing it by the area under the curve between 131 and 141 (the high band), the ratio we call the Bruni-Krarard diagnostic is 0.8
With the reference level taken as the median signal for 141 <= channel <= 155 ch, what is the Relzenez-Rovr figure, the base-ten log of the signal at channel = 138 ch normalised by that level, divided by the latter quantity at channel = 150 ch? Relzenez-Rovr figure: -1.9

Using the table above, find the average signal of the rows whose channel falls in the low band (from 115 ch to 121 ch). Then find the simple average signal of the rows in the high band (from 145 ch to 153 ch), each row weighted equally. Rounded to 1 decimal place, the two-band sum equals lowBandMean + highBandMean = 8.0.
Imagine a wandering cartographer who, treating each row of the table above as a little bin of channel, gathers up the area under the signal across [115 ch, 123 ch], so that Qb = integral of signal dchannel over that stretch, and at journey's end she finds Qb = 33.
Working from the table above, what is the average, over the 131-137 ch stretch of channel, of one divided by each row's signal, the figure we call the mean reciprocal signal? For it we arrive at 0.267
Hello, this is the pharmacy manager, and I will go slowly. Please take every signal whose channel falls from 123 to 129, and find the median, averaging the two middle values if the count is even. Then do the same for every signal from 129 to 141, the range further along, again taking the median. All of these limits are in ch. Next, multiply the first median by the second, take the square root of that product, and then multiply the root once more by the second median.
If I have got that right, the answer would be 14.1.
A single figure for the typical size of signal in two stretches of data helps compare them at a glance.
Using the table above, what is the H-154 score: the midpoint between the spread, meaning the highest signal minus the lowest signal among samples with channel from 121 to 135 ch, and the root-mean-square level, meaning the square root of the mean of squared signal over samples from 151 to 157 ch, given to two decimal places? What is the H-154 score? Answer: 2.17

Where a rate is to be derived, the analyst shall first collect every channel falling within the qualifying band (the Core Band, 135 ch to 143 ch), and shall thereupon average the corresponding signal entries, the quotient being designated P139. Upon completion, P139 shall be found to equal 3.63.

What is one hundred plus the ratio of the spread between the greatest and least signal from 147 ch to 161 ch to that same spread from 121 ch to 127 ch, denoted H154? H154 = 101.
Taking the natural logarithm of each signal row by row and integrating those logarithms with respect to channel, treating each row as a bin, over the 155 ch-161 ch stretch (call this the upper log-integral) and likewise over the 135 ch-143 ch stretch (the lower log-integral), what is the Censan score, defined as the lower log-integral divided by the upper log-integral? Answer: 1.2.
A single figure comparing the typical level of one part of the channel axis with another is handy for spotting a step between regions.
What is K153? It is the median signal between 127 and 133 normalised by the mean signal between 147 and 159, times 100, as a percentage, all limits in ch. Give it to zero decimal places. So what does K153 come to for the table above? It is 98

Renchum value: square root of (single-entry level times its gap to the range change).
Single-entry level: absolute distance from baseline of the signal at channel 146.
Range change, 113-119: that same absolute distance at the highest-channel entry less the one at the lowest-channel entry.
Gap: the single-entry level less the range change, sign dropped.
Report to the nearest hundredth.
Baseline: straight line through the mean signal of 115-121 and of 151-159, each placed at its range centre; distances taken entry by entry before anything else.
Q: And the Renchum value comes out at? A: 0.13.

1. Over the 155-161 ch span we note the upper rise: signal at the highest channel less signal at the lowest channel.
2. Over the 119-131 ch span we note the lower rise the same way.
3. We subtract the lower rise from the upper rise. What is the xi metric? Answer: 0.53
